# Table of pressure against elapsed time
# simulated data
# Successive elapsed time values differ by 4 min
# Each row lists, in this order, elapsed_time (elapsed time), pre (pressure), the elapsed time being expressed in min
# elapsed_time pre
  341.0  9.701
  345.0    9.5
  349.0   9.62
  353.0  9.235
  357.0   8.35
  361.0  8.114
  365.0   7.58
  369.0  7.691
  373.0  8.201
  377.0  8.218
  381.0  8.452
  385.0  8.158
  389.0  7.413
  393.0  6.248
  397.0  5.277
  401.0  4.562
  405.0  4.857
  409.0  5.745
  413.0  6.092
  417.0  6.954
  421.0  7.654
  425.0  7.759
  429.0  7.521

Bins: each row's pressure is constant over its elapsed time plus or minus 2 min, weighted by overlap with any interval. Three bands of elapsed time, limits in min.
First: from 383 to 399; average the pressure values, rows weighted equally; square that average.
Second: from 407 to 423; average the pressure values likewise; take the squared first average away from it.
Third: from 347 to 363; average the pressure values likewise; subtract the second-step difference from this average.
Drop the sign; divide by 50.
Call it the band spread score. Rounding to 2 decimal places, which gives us 0.96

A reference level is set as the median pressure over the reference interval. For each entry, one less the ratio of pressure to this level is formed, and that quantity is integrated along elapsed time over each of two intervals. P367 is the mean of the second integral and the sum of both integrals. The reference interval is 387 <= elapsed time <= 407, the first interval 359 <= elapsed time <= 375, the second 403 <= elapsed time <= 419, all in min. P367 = -5.9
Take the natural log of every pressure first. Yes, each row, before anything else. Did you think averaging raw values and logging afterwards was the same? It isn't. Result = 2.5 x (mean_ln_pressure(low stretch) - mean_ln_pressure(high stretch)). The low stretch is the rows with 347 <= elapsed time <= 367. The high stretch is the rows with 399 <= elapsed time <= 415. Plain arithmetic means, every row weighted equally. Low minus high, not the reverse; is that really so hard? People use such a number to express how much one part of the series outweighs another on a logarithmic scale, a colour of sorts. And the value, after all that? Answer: 1.21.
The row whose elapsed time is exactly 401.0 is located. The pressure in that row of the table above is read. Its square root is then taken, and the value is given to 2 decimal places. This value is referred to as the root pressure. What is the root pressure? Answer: 2.14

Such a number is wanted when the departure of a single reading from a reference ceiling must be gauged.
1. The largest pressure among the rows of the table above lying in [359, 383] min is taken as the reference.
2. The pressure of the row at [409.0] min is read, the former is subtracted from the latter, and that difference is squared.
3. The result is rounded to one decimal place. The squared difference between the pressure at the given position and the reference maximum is 7.3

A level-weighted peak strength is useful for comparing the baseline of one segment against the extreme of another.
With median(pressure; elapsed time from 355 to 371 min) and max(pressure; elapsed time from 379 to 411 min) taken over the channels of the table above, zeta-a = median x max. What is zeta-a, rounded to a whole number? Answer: 67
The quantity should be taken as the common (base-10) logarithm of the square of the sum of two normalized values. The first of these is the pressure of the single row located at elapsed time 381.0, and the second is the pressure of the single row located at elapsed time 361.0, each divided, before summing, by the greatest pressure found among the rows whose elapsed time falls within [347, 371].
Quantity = 0.472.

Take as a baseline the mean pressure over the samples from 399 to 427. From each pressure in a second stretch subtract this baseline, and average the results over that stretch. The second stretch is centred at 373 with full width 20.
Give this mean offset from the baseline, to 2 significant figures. 1.8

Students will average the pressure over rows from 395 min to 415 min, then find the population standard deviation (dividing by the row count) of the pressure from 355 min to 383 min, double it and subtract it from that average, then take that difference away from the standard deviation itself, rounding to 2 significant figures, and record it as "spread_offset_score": -4.4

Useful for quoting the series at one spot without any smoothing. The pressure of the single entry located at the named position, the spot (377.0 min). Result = 8.218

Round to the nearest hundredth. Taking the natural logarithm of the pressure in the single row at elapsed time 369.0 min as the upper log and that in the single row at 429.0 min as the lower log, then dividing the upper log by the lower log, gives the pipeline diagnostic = 1.01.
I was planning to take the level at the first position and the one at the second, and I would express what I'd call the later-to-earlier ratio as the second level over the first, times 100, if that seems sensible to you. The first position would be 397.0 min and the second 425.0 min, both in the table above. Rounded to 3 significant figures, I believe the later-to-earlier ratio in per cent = 147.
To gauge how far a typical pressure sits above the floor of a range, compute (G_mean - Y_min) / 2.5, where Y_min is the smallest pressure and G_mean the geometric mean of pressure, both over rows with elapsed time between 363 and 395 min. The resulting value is 0.6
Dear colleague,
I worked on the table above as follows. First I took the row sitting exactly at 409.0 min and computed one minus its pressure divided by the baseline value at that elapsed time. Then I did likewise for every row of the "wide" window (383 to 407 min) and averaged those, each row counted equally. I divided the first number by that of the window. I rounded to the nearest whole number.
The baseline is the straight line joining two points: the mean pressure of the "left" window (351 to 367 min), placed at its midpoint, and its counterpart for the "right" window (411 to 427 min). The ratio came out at 1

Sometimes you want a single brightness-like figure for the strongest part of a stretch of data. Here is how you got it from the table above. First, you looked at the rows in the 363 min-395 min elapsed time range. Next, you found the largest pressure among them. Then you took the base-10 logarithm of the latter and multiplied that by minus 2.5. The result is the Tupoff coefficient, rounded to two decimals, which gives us -2.32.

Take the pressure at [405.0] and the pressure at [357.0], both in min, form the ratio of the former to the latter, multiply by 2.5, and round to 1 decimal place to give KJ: 1.5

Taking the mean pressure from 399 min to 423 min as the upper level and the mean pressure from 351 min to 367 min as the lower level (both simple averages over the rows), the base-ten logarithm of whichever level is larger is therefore 0.920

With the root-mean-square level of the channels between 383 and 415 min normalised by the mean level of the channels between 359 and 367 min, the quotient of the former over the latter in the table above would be 0.78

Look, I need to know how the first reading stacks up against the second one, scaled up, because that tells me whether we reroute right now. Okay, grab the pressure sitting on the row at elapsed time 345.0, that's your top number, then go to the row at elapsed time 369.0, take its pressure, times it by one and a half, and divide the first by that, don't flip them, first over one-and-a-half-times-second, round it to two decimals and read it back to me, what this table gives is 0.82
